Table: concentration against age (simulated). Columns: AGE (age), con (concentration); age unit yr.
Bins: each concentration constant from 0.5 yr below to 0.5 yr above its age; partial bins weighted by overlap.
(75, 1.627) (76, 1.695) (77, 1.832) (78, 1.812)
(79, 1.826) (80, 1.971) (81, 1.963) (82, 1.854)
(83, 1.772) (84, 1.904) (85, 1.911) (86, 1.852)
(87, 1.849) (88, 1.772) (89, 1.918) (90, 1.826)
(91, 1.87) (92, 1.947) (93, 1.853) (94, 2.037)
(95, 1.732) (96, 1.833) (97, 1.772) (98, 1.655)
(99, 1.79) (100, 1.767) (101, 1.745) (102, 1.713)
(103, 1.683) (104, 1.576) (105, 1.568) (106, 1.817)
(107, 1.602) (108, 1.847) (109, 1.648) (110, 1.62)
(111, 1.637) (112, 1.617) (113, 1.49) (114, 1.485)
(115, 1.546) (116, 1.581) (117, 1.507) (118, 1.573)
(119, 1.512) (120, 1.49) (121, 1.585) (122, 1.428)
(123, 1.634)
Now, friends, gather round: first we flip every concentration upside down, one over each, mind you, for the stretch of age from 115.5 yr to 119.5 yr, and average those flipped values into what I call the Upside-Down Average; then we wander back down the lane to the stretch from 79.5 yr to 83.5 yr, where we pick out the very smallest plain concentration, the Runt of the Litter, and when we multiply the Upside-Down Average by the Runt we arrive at 1.15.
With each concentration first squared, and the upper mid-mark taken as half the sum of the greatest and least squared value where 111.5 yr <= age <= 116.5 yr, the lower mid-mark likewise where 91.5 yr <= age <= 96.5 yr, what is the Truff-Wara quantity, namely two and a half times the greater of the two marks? 8.94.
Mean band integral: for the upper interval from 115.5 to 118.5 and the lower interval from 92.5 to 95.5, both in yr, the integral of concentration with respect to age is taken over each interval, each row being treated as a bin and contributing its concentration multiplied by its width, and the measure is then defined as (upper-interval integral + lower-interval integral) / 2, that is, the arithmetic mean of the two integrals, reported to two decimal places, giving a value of 5.14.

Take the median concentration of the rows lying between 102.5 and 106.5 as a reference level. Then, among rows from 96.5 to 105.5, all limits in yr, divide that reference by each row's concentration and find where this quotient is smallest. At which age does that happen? 99 yr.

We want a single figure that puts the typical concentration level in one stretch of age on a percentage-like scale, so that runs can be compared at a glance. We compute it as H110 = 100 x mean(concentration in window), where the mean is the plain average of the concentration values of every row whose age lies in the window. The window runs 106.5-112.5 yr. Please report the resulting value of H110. 166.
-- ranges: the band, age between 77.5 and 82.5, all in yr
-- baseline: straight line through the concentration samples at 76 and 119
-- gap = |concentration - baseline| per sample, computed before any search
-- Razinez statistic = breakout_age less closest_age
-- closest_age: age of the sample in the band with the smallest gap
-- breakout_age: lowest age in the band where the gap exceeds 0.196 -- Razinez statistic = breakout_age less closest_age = 2 yr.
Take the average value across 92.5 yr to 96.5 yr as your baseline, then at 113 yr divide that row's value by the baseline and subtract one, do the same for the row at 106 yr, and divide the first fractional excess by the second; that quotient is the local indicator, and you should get 8.0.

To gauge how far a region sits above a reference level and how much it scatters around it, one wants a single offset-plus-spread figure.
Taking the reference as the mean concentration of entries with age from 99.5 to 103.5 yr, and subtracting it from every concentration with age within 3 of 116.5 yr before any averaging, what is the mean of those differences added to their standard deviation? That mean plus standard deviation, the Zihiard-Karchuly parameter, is -0.2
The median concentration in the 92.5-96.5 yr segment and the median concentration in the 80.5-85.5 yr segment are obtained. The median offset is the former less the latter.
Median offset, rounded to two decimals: -0.06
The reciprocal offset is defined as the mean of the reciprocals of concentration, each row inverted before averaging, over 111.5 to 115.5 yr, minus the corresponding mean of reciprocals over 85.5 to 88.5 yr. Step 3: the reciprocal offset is 0.10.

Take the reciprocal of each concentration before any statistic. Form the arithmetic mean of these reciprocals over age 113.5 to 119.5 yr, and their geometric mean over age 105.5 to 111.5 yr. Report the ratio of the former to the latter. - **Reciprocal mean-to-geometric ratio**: 1.10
